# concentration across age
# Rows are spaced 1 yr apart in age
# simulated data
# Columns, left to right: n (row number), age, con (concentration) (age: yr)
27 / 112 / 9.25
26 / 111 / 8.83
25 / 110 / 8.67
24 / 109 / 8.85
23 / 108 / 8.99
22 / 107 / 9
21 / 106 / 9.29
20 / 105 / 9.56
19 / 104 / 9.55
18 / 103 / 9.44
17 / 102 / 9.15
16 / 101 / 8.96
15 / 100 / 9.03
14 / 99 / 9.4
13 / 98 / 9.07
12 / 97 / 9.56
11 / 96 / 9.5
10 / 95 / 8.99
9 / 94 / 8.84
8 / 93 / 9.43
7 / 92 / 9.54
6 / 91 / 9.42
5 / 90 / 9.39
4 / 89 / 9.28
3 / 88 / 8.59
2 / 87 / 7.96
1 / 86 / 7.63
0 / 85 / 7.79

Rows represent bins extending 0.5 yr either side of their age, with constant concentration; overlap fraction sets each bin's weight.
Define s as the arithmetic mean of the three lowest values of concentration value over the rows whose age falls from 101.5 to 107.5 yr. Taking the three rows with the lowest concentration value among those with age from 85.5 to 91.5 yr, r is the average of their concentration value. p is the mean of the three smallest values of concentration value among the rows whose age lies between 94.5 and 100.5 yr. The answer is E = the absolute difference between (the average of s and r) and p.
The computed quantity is 0.4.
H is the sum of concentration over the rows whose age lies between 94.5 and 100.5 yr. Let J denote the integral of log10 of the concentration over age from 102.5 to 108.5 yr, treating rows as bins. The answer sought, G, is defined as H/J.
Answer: 10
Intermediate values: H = 56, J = 5.8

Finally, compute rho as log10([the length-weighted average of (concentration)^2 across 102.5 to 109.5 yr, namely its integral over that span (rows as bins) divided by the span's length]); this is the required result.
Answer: 1.932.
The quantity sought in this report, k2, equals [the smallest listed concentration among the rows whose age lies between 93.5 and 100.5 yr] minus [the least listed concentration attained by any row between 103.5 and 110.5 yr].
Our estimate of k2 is 0.2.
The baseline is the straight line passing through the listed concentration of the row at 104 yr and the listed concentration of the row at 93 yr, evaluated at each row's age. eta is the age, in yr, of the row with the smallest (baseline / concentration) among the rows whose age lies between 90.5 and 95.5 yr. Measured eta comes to 92 yr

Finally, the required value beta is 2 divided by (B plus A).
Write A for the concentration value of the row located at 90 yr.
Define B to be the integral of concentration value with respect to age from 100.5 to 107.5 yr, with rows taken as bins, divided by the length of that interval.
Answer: 0.1071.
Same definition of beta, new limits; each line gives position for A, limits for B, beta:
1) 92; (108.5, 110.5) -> 0.1093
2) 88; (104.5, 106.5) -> 0.1110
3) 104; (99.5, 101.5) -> 0.1078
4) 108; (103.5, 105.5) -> 0.1078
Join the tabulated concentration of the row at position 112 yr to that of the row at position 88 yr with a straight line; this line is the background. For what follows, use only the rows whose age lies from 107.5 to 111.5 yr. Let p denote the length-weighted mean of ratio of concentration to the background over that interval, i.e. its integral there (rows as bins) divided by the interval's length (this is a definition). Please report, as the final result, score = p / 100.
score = 0.0096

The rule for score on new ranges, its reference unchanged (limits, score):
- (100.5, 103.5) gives 0.0102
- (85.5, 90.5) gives 0.0100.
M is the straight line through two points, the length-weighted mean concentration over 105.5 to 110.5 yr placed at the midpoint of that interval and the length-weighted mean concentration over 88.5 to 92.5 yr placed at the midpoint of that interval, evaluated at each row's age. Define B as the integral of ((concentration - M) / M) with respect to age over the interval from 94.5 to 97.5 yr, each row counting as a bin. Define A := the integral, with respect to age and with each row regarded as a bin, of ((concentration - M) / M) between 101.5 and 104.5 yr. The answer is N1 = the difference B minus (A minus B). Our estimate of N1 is -0.04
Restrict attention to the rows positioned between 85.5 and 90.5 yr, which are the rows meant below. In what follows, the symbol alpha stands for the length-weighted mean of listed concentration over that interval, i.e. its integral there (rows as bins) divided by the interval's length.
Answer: 8.57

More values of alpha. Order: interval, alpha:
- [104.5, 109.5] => 9.14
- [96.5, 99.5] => 9.34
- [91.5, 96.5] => 9.26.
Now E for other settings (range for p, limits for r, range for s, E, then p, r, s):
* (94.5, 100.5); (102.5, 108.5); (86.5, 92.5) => 0.2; 9.03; 9.09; 8.6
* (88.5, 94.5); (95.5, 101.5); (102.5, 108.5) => 0.1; 9.17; 9.02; 9.1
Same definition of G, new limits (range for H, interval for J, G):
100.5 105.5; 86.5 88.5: 25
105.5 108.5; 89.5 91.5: 14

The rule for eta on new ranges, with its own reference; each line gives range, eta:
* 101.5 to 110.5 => 104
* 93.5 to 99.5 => 97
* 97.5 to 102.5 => 99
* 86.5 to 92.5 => 92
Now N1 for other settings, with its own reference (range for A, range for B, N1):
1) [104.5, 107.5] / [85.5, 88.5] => -1.00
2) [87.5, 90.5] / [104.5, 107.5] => 0.29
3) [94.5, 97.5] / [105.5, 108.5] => 0.04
